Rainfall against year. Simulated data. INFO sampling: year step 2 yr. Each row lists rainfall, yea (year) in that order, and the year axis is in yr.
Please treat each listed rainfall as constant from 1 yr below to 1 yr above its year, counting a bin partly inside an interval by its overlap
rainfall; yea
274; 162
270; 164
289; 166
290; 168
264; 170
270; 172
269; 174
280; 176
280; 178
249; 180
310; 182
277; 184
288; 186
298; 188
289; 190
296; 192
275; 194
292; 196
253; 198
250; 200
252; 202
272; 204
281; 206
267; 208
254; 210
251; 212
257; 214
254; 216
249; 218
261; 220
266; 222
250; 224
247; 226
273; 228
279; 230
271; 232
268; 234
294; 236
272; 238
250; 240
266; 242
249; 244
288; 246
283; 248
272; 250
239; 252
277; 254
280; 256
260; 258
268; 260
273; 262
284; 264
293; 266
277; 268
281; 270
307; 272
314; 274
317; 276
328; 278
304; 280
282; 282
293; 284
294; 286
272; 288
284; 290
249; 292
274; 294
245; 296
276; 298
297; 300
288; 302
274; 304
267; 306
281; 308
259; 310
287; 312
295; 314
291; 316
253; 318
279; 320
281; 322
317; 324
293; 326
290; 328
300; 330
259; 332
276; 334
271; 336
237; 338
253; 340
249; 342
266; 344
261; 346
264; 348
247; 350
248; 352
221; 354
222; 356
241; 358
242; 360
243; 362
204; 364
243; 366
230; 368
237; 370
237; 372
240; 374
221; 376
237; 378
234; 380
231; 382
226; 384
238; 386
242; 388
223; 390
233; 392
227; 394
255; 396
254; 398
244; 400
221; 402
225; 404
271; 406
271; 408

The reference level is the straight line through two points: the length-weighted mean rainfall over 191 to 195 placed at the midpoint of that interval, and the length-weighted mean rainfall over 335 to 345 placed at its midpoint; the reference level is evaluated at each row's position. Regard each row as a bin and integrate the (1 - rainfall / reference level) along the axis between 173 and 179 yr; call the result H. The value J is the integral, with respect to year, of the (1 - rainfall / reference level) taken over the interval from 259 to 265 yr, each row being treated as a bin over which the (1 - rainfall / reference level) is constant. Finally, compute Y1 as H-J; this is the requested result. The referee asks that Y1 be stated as 0.3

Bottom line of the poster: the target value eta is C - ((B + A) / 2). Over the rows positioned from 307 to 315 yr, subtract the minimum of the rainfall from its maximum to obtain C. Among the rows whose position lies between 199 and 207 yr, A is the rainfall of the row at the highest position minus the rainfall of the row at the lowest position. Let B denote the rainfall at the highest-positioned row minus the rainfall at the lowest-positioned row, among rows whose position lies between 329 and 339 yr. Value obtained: 52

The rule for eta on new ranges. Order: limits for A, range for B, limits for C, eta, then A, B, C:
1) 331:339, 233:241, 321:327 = 56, -22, -18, 36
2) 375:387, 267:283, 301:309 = 10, 17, 5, 21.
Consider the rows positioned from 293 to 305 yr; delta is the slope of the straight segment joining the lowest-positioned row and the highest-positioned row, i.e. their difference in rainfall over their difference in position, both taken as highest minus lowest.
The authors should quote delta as 0.0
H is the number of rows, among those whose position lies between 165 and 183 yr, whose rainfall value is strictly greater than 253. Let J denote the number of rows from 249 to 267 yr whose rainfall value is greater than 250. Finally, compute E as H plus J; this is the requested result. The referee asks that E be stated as 16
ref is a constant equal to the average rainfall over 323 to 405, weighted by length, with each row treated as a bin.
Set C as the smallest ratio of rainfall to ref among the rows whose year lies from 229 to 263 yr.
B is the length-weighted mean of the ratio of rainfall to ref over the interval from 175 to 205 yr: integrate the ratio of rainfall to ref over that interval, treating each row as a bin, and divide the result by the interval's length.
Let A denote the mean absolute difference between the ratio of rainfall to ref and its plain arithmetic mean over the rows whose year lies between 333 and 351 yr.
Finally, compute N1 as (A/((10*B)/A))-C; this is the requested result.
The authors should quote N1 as -0.970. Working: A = 0.042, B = 1.13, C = 0.970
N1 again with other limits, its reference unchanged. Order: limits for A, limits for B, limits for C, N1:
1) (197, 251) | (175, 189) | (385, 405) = -0.897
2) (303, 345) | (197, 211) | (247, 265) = -0.970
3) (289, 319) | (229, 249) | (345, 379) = -0.828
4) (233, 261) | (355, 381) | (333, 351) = -0.962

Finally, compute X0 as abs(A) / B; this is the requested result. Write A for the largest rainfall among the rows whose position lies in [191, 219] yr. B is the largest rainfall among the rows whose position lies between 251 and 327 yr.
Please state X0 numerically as 0.9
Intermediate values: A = 296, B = 328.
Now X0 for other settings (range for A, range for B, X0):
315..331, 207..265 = 1.1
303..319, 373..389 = 1.2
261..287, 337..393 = 1.2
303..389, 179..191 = 1.0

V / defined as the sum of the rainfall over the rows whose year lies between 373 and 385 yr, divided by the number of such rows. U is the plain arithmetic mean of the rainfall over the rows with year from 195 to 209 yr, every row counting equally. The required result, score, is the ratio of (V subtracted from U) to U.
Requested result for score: 0.13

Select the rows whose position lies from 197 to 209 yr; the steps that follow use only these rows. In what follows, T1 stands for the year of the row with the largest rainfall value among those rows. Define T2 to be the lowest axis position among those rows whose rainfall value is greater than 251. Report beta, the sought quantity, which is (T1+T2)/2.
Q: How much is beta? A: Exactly 202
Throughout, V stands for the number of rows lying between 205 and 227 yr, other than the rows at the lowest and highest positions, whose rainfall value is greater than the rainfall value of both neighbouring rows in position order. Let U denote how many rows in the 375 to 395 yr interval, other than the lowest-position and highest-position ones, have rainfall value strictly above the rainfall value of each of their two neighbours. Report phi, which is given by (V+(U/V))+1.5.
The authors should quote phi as 5.0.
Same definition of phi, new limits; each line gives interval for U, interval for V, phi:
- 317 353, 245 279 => 6.5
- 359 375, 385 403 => 5.2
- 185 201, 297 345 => 8.9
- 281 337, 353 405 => 9.8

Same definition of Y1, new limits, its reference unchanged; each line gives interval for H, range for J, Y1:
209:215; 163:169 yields 0.4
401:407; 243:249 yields 0.0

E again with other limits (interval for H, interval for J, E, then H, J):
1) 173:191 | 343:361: 11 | 8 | 3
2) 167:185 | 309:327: 17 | 8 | 9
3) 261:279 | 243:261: 16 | 9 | 7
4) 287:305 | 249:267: 15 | 7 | 8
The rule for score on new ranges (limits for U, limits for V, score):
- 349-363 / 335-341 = -0.07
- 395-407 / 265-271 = -0.16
